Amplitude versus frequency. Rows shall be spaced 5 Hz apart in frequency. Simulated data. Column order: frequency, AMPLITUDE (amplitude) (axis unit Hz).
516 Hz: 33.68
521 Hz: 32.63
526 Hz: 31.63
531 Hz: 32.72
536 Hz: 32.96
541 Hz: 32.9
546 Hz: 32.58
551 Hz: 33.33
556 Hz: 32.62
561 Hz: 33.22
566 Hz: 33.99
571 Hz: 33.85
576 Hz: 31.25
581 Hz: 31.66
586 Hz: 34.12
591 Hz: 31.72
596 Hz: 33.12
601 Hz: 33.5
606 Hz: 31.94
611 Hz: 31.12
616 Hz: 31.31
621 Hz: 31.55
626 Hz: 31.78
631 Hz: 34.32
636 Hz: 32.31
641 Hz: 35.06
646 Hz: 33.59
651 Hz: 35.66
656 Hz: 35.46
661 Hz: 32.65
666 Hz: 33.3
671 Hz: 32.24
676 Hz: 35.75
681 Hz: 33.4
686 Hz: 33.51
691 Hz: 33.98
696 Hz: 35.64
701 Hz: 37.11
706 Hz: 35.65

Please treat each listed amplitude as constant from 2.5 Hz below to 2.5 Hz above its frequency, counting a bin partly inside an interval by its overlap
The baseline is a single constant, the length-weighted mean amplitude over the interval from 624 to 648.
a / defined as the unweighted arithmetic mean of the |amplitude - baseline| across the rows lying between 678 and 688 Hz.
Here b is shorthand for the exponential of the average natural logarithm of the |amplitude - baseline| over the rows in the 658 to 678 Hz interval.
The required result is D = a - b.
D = -0.69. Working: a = 0.1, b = 0.75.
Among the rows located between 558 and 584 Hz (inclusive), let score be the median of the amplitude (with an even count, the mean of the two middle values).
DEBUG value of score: 33.2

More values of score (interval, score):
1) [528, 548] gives 32.8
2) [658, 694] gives 33.4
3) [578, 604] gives 33.1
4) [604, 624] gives 31.4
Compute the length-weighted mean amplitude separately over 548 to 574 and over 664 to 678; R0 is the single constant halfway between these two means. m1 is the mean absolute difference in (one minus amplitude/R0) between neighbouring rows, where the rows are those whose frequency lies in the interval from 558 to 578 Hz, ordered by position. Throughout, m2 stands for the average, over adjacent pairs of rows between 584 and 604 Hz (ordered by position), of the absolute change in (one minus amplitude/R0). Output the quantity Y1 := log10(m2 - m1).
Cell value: -2.2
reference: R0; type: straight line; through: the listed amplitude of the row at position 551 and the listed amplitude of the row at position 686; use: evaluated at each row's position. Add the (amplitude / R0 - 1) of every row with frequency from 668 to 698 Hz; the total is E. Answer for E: 0.10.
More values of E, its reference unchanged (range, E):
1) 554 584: -0.11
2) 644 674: 0.06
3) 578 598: -0.09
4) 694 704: 0.17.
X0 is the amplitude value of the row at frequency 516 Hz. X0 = 33.68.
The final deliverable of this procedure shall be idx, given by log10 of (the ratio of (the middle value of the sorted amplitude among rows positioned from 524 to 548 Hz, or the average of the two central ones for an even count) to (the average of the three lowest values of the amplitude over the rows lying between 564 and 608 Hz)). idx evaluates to 0.016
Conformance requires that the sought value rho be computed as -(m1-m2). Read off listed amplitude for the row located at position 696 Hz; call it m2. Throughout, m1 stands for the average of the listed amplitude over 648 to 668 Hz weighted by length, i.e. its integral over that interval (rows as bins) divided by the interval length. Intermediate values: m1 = 34.3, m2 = 35.64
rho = 1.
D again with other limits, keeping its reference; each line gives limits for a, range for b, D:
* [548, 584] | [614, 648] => -0.20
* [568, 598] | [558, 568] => 0.84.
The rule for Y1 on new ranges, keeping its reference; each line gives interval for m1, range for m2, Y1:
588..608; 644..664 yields -1.8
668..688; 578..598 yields -2.5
